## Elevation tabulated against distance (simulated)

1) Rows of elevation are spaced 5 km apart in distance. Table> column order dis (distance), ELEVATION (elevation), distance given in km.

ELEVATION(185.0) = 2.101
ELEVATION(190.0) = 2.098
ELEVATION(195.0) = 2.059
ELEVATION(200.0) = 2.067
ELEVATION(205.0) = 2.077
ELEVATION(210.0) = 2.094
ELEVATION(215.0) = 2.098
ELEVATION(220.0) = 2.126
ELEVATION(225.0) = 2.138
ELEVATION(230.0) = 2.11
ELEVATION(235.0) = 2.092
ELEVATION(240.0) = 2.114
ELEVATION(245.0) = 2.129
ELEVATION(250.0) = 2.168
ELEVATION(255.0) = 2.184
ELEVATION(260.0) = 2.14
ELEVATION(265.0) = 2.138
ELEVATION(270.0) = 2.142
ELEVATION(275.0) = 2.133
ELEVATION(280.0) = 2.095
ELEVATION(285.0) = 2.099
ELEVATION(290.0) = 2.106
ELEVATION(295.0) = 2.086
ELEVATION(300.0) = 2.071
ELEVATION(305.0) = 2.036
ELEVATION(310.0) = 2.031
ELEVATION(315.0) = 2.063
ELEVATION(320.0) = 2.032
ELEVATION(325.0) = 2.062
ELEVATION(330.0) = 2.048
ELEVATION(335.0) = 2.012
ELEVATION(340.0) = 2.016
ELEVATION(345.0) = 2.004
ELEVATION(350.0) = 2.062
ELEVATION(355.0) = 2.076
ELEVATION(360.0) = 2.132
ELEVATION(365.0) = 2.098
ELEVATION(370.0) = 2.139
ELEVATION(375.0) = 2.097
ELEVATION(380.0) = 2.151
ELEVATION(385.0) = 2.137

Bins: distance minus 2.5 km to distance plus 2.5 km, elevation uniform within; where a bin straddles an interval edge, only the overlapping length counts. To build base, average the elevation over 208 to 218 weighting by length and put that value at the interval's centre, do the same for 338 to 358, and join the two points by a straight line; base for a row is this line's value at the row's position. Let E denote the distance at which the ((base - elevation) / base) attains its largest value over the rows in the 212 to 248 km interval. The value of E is 215.0 km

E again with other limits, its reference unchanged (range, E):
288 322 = 310.0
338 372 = 345.0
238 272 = 240.0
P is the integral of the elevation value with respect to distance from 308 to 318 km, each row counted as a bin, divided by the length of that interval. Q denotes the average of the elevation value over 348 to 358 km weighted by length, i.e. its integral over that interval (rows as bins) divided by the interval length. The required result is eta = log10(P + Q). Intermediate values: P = 2.05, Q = 2.07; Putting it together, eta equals 0.6148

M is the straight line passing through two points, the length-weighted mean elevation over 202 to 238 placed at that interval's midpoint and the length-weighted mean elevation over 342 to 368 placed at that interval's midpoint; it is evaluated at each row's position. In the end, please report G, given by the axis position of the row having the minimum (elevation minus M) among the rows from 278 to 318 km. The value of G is 310.0 km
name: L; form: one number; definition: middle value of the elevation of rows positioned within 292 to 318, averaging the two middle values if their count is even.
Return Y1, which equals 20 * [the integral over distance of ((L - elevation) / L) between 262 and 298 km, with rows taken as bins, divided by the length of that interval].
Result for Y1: -0.5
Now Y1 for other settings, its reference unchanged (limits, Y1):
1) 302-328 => 0.2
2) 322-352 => 0.3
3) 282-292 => -0.4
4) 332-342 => 0.5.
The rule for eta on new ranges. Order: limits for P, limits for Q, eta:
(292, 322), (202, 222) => 0.6182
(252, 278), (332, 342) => 0.6193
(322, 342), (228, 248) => 0.6178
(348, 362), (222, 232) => 0.6247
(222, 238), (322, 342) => 0.6179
